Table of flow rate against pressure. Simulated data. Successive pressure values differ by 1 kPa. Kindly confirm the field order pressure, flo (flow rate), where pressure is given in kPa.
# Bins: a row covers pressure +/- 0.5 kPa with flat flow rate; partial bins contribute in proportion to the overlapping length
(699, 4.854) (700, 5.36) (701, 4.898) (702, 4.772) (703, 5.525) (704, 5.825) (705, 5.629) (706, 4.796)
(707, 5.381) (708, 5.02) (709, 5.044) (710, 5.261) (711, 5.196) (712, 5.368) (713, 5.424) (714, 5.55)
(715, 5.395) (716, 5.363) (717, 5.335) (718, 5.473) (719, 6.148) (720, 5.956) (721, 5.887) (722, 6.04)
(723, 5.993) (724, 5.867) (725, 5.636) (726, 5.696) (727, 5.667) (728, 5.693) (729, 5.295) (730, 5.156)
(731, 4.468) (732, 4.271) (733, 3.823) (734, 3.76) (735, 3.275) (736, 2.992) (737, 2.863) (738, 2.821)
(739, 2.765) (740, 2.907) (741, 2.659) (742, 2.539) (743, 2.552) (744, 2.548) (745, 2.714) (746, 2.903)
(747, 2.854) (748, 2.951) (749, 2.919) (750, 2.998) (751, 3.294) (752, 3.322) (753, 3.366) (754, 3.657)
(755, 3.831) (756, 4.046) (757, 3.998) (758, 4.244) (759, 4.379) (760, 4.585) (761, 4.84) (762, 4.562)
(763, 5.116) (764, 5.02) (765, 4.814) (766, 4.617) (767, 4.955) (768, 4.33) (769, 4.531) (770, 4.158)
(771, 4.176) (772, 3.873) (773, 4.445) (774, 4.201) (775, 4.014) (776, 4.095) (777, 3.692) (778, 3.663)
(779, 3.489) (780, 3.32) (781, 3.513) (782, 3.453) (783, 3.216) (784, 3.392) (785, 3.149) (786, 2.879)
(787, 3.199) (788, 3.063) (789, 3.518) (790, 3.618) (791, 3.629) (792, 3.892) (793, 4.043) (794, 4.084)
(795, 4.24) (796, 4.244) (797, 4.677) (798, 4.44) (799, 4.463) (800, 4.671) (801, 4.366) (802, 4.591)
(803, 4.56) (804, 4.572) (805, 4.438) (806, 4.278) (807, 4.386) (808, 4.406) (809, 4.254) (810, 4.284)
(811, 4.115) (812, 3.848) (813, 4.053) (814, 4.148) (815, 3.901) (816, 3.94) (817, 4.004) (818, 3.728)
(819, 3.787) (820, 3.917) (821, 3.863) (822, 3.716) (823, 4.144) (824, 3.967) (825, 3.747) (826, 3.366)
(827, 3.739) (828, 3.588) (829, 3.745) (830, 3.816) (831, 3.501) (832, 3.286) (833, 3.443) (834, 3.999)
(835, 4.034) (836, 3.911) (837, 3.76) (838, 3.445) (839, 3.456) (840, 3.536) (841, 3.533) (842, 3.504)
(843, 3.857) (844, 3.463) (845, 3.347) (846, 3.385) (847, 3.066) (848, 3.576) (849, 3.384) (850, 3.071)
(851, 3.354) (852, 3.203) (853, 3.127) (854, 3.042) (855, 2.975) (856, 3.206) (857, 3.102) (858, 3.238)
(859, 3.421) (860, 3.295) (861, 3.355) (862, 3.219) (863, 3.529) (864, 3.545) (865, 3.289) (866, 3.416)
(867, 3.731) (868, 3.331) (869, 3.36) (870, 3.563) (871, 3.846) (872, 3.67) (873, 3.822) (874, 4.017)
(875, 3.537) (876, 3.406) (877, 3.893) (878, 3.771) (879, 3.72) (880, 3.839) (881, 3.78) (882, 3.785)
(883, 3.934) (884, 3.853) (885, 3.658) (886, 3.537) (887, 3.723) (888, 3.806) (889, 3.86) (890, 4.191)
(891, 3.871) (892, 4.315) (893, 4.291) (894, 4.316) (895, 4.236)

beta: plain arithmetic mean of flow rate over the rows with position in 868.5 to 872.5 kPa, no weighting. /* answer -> 3.61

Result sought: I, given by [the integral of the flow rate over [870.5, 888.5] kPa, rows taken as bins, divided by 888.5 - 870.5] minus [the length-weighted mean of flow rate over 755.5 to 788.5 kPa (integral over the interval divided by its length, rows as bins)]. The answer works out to -0.28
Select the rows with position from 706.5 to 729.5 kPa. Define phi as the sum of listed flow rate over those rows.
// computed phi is 128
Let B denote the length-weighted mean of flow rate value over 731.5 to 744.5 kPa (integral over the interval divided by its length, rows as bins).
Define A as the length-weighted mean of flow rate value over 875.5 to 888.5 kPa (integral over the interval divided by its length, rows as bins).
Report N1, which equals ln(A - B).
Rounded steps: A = 3.7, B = 3.06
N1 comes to -0.4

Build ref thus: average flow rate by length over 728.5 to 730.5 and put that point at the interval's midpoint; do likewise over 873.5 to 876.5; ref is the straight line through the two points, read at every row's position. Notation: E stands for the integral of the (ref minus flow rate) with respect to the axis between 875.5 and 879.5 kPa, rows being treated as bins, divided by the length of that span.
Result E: -0.1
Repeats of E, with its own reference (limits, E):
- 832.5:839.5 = 0.4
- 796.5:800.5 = -0.1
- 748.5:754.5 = 1.7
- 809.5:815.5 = 0.3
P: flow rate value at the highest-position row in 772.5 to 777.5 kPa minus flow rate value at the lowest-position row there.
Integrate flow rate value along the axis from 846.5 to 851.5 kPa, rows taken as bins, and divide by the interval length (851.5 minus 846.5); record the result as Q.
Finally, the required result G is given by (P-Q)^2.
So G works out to 16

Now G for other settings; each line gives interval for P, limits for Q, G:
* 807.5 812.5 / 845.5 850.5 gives 15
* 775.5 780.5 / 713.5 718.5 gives 38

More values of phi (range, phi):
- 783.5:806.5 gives 92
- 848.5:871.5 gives 77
